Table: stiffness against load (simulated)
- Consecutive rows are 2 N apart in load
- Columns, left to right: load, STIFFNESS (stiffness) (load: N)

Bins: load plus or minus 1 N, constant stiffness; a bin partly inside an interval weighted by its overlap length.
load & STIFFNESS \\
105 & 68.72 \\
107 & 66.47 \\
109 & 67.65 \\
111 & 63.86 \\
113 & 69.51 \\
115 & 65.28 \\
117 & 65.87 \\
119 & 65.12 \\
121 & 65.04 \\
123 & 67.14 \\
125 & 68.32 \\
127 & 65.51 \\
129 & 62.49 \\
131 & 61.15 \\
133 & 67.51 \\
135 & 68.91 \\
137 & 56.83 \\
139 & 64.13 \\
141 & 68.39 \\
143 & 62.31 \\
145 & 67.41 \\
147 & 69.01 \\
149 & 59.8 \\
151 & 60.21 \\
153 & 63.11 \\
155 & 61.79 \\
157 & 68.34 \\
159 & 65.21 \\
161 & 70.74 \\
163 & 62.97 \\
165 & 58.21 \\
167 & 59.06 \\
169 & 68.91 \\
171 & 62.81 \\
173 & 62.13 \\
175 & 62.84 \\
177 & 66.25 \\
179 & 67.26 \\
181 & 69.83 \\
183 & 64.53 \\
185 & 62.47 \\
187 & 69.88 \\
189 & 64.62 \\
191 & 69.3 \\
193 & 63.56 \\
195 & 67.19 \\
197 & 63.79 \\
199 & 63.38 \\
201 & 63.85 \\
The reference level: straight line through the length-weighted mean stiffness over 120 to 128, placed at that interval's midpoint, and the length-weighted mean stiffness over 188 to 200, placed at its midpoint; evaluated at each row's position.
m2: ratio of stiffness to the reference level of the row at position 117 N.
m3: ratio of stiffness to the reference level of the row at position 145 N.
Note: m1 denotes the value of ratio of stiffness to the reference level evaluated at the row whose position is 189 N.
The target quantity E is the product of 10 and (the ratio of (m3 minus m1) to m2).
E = 0.3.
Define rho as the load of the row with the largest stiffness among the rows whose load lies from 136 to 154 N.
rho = 147 N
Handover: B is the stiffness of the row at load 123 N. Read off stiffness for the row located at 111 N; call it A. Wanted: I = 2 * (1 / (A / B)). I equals 2.10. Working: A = 63.86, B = 67.14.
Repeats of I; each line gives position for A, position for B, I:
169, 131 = 1.77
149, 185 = 2.09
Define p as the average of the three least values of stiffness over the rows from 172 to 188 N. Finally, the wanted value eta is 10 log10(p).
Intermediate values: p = 62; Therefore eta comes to 18.0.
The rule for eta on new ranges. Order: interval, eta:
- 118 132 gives 18.0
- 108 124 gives 18.1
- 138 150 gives 17.9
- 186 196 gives 18.1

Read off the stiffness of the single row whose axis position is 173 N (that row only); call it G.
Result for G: 62.13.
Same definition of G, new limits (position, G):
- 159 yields 65.21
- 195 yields 67.19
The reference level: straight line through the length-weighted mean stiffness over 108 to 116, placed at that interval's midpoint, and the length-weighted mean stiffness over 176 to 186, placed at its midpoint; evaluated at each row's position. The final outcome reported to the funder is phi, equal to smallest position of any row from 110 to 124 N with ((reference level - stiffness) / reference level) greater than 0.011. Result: 111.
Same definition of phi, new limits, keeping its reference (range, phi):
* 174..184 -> 175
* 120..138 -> 121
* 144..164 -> 149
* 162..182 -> 163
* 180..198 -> 183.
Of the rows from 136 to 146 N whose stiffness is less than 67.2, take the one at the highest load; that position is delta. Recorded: 143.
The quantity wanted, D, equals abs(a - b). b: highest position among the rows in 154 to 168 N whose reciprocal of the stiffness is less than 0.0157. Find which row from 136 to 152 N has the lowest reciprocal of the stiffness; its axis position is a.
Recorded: 14 N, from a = 147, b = 161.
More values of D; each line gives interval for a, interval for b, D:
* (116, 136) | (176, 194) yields 56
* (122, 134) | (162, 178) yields 52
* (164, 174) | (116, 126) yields 44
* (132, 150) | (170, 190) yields 42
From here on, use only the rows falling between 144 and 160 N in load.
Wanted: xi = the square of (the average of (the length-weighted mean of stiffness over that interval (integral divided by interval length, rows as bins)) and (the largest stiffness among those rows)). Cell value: 4447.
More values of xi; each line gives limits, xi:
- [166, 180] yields 4428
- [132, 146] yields 4488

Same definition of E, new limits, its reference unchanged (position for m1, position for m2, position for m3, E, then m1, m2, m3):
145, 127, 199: -0.5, 1.02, 0.99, 0.97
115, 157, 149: -0.7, 0.98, 1.04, 0.91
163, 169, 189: 0.3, 0.96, 1.05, 0.99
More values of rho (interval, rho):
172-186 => 181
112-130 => 113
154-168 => 161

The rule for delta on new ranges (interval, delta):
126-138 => 137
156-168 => 167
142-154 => 153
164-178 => 177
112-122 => 121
